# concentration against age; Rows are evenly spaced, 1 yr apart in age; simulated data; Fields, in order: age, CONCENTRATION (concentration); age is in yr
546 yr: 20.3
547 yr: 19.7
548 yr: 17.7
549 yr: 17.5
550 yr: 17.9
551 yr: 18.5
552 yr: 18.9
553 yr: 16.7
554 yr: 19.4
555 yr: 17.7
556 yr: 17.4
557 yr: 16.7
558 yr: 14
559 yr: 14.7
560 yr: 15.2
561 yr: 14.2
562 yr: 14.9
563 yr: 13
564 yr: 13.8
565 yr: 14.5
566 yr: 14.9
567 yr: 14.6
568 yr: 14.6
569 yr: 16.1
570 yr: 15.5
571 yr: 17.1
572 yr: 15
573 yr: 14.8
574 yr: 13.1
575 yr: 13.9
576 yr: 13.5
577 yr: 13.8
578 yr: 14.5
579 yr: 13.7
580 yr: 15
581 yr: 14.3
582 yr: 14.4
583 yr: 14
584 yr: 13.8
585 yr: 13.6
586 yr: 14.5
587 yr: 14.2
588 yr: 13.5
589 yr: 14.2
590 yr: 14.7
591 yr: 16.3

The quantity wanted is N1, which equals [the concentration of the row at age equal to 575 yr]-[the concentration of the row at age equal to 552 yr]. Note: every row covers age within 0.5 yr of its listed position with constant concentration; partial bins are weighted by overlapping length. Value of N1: -5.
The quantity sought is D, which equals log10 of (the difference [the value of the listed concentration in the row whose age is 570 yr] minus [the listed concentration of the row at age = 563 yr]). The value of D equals 0.40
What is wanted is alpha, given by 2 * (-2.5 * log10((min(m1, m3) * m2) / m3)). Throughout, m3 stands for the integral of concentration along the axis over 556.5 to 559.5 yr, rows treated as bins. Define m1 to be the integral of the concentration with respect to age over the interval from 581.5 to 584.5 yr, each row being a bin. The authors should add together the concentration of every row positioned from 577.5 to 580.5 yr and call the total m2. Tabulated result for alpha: -8.02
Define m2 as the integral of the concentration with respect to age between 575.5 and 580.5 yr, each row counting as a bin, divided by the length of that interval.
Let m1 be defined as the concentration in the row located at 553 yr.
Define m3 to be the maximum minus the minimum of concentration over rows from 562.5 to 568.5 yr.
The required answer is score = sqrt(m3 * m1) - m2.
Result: -8.5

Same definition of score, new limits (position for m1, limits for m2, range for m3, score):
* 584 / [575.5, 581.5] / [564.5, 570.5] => -9.4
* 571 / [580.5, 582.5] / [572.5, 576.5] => -9.0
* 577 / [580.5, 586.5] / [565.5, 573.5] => -8.2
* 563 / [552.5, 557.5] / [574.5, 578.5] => -14.0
